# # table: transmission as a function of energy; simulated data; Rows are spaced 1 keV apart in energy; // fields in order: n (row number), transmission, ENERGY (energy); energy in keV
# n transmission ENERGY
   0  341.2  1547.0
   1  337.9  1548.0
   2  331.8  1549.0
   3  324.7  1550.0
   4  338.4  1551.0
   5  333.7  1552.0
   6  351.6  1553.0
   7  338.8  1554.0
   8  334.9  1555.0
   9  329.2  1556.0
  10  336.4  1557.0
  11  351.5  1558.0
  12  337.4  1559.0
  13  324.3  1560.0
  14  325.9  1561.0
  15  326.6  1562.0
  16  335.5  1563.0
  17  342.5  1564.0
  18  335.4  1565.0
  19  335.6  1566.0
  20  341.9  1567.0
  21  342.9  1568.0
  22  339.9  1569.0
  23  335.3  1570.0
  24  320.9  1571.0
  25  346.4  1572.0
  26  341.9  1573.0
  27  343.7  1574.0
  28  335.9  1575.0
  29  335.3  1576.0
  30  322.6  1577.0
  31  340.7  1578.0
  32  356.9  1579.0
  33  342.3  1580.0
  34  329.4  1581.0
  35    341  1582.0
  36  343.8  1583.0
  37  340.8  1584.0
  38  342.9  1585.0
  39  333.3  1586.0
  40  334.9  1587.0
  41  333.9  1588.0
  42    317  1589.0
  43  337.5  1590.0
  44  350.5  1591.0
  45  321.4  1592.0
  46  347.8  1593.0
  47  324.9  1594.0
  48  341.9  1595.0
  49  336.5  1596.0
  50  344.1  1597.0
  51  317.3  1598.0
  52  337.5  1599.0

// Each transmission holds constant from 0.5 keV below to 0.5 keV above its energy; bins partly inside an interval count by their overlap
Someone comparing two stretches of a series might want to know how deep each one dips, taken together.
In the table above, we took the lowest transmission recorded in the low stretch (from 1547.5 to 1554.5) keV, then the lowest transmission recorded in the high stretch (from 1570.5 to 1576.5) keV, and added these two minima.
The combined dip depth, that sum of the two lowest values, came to 646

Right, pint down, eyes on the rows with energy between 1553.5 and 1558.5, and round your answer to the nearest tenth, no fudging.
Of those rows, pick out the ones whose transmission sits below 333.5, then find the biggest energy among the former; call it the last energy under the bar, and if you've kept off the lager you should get 1556.0 keV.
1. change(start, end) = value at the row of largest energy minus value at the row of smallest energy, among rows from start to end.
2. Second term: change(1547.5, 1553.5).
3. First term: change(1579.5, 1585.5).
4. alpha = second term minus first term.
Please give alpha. 13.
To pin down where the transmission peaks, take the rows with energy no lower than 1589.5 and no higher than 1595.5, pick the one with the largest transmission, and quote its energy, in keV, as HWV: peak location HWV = 1591.0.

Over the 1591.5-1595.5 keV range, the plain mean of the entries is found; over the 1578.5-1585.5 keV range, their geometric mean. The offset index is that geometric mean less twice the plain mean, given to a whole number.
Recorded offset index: -326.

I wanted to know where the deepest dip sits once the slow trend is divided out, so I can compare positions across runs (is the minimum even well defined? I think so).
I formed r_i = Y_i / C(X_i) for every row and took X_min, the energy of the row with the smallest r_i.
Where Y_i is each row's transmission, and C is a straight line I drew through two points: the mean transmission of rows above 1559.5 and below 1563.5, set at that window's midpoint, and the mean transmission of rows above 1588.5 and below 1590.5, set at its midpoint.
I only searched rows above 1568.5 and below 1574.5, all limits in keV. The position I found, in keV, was 1571.0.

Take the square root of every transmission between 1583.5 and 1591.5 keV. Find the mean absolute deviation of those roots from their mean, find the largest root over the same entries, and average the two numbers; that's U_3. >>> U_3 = 9.45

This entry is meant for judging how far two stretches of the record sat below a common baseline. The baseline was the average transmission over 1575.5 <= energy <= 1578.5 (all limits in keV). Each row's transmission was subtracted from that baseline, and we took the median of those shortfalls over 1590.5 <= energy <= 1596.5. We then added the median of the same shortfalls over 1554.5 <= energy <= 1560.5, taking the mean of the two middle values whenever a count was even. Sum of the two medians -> -9.1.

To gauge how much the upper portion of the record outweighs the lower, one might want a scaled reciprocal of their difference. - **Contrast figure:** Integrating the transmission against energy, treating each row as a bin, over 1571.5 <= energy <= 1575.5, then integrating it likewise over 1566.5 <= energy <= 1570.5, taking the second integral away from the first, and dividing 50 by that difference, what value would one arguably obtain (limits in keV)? 6.3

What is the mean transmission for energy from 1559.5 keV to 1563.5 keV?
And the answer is 328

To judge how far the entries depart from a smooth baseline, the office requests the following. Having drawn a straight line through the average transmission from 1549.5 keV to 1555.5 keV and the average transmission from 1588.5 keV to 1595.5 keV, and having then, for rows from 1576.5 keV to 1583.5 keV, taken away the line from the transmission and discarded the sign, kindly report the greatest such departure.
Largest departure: 21.6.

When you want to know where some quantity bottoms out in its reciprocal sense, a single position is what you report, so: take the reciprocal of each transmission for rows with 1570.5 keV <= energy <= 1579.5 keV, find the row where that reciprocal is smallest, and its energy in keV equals 1579.0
